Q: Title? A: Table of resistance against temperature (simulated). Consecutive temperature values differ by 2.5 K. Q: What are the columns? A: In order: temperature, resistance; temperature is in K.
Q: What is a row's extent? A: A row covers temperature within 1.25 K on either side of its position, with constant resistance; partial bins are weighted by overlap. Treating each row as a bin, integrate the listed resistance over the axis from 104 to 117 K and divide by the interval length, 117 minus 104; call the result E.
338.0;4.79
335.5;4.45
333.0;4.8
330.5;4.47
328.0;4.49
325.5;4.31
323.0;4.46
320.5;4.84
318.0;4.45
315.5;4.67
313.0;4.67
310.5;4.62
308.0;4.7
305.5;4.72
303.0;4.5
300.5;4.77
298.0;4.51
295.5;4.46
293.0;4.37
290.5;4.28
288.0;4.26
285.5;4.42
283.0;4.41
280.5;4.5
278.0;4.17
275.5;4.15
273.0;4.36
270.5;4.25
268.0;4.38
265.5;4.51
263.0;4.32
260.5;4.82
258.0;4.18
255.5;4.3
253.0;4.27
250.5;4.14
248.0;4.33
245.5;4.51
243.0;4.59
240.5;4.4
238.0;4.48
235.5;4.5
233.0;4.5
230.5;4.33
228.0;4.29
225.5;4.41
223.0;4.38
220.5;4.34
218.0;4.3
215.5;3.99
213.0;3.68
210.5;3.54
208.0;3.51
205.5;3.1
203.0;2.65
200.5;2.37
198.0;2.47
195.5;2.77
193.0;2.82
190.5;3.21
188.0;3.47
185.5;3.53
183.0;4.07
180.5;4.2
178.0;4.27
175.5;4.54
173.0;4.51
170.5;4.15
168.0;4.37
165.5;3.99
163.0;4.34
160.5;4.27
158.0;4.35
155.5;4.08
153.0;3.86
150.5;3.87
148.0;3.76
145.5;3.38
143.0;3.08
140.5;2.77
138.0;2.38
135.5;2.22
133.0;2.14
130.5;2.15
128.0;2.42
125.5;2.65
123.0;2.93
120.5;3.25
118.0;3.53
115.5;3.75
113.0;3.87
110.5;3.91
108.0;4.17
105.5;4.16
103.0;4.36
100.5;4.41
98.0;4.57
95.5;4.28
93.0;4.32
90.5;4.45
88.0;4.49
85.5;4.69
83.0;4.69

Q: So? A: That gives 3.97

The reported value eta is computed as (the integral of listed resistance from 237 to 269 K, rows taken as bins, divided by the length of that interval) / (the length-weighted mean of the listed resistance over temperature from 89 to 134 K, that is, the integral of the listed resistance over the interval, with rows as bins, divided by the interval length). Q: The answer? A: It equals 1.21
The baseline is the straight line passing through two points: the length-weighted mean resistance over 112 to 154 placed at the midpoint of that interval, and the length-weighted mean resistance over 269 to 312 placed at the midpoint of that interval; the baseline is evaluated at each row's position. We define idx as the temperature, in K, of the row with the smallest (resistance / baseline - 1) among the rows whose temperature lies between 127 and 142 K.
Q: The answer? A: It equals 133.0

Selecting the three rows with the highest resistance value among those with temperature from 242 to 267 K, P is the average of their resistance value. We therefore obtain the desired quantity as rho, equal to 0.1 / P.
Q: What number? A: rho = 0.0216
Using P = 4.64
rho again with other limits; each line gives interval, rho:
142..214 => 0.0224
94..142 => 0.0225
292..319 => 0.0211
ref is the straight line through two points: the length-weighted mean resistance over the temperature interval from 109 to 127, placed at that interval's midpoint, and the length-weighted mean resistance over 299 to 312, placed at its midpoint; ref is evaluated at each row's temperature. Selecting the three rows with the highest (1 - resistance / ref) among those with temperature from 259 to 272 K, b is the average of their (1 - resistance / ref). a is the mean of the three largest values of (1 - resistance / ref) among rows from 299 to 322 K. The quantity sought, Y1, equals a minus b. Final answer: 0.016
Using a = 0.04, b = 0.02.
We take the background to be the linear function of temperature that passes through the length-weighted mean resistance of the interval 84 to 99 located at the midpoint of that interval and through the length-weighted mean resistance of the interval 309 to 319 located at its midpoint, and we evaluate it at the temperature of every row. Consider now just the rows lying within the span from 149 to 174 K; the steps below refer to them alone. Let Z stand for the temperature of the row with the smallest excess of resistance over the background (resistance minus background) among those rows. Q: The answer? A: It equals 153.0 K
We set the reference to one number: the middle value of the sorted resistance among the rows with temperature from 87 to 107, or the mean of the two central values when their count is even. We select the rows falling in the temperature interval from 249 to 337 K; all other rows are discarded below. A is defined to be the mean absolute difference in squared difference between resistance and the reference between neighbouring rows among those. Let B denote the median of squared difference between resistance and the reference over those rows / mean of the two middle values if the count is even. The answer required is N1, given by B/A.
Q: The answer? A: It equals 0.2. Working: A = 0.06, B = 0.01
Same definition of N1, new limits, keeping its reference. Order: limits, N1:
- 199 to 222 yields 1.4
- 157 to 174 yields 0.2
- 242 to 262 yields 0.6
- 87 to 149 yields 1.0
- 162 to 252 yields 0.2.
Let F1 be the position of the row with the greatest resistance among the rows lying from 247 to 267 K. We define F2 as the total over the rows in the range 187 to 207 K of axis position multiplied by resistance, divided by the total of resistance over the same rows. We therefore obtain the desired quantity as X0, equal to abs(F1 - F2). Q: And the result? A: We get 64.1 K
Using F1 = 260.5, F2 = 196.4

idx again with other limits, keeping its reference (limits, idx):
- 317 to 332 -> 325.5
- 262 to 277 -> 275.5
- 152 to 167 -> 165.5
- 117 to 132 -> 130.5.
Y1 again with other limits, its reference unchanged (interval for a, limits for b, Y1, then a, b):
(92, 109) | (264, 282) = -0.330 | -0.27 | 0.06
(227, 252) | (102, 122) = 0.026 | 0.00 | -0.03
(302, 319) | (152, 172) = 0.114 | 0.04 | -0.08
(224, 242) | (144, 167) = -0.025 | -0.04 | -0.01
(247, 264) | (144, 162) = 0.043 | 0.03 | -0.01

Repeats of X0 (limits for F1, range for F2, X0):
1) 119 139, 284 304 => 173.9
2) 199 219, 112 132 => 97.4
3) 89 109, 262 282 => 173.7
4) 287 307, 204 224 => 85.6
